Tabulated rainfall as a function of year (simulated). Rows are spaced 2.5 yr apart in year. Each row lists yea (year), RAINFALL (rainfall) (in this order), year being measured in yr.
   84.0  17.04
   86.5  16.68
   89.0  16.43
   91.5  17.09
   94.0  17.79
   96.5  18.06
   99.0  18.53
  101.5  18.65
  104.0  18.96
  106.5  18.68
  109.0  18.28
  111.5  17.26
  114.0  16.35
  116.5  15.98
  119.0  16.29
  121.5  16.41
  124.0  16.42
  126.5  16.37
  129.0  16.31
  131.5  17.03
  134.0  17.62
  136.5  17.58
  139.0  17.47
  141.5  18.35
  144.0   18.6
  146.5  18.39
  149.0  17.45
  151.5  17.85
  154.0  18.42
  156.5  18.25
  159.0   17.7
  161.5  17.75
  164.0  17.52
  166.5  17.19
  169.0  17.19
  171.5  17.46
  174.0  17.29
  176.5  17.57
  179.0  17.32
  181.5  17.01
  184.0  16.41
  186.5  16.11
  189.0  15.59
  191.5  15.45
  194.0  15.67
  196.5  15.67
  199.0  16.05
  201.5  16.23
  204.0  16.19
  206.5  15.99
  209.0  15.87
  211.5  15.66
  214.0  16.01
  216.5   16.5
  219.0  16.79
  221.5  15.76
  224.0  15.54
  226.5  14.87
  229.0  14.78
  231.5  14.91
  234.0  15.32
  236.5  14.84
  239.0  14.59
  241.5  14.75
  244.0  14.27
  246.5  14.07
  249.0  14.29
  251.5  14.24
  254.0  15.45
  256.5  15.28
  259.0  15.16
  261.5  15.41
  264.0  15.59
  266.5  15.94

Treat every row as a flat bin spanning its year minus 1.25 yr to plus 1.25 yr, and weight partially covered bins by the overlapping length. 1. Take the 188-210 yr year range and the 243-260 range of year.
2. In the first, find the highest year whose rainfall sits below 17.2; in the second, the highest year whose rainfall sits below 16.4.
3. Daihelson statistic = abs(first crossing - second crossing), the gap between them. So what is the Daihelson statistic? 50.0 yr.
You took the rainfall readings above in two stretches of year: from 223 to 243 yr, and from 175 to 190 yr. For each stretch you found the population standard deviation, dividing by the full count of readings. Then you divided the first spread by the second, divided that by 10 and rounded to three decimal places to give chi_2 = 0.043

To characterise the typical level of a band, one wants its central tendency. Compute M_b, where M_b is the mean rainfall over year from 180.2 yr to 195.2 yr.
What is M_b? 16.0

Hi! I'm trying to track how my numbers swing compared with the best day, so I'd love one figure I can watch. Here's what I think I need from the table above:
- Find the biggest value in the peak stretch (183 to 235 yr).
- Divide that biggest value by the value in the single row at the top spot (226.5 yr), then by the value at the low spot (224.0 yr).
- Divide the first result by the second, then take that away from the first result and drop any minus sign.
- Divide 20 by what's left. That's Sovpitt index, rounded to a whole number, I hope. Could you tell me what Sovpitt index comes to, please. 238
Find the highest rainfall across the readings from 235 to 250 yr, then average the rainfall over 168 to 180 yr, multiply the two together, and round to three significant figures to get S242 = 258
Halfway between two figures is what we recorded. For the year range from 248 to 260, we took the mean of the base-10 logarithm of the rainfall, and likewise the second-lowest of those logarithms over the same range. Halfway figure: 1.164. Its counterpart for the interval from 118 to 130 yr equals 1.213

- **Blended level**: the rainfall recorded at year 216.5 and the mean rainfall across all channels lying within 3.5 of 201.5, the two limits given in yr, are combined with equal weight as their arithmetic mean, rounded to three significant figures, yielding 16.3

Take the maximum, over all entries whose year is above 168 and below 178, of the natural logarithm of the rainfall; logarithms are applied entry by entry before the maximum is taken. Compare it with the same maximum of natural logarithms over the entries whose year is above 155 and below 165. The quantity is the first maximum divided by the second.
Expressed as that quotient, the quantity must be 0.99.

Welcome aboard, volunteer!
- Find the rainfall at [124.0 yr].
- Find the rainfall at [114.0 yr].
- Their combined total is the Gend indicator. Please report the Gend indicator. 32.8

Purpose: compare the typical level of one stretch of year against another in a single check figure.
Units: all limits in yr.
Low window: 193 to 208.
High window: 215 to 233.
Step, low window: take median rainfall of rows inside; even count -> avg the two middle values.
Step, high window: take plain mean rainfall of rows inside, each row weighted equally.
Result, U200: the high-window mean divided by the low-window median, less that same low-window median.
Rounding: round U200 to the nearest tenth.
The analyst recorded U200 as -15.0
